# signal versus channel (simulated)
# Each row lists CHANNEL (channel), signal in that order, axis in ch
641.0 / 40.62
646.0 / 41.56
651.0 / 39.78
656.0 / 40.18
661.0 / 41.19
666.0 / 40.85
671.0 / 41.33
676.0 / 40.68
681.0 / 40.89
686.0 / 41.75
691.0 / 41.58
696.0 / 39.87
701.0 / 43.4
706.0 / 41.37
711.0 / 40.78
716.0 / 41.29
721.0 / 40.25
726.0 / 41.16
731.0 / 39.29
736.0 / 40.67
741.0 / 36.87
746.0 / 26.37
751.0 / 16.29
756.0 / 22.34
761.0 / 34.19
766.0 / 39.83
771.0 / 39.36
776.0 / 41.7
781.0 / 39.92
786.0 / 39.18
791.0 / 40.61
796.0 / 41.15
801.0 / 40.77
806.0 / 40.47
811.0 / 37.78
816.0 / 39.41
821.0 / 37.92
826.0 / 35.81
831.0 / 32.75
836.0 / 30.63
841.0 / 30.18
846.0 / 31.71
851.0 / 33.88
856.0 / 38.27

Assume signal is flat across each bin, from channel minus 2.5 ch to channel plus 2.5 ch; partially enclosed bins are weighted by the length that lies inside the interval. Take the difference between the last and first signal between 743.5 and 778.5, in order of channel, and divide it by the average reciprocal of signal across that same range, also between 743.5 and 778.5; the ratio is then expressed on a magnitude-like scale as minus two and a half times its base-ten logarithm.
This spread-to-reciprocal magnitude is -6.6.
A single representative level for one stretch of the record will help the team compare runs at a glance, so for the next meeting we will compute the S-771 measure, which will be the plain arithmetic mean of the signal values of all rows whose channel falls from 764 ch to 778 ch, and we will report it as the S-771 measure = 40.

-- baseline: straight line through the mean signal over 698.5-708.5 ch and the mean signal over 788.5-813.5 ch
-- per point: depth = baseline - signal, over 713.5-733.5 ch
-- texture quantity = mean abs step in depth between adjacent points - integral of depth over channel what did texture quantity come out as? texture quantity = -27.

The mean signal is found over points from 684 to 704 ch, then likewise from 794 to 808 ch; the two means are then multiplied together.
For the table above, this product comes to 1699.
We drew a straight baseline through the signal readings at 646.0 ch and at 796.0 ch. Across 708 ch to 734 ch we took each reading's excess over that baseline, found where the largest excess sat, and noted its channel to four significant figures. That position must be 716.0 ch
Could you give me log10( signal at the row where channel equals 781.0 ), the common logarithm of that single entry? 1.60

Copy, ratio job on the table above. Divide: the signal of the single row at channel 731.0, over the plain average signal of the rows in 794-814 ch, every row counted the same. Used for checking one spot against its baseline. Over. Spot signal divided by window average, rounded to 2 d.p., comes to 0.98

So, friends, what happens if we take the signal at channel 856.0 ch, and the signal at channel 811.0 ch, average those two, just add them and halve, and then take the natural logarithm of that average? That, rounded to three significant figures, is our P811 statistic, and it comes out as 3.64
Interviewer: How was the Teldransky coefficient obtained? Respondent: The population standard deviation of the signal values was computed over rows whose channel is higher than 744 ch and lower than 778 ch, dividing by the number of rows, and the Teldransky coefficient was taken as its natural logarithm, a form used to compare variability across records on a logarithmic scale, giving 2.2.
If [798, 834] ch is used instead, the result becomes 1.0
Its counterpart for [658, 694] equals -1.0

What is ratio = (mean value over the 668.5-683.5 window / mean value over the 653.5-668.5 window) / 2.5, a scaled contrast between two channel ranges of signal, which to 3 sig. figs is 0.402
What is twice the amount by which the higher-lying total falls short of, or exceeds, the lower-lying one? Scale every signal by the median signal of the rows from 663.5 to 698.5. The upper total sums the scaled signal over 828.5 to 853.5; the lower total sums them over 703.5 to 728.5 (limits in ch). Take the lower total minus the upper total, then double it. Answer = 2.2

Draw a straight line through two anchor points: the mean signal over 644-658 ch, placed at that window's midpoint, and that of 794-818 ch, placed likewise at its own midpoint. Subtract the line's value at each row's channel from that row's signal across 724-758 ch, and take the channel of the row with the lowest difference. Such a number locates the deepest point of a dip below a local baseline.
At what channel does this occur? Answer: 751.0 ch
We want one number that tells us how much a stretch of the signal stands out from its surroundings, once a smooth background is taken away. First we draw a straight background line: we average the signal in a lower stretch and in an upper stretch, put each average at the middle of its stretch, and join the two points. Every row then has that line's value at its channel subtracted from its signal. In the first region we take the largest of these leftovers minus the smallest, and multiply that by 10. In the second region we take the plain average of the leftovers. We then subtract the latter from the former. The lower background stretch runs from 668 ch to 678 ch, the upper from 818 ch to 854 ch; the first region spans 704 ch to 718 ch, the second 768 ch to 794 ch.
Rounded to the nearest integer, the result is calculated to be 3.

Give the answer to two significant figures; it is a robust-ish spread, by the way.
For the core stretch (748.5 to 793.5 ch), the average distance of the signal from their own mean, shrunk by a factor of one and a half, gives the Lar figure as 4.7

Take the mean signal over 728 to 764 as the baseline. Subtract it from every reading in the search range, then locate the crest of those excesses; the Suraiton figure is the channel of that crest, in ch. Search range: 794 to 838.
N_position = 796.0 ch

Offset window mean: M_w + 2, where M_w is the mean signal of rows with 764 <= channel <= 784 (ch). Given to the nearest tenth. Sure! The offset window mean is 42.2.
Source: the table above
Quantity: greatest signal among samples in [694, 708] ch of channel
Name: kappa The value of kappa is 43.4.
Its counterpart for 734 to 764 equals 40.67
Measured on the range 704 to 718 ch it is 41.37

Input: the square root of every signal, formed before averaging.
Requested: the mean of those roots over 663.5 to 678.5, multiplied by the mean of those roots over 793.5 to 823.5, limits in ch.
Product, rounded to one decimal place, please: 40.3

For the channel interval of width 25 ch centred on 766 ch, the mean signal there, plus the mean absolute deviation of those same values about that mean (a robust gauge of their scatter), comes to 41.3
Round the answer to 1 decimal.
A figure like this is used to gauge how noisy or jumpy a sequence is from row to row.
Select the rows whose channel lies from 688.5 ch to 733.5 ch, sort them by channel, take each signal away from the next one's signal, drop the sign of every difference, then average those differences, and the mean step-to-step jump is 1.5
